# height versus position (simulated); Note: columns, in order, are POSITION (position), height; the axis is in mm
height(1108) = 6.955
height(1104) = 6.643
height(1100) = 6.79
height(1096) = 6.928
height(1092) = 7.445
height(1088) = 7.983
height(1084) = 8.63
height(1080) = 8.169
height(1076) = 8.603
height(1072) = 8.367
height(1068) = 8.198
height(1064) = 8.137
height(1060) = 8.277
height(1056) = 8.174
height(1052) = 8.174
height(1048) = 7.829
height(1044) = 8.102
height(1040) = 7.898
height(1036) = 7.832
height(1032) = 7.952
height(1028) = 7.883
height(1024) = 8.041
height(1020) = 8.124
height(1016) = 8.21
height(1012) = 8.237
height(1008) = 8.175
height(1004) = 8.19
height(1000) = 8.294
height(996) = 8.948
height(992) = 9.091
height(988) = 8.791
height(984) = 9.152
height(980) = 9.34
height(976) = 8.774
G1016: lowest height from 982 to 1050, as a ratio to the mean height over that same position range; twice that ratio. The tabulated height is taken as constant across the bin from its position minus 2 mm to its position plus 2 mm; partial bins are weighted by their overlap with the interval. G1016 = 1.89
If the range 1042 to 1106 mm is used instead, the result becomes 1.68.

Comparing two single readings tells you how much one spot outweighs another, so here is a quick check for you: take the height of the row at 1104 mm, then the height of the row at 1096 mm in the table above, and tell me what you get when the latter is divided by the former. 1.04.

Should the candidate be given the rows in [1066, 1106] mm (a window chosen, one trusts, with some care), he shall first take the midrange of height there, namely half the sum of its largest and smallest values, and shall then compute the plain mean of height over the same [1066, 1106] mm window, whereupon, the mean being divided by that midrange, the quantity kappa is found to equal 1.02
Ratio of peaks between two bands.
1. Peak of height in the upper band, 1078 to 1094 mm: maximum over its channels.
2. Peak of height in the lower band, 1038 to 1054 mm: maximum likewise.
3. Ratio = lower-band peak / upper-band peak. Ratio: 0.95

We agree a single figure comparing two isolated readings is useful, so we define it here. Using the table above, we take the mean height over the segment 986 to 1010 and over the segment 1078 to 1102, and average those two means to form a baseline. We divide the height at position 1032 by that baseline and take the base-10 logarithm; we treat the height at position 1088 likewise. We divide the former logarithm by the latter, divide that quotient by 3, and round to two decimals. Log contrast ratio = 0.41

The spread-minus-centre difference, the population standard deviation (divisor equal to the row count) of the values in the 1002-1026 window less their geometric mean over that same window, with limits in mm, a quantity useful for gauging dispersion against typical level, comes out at -8.10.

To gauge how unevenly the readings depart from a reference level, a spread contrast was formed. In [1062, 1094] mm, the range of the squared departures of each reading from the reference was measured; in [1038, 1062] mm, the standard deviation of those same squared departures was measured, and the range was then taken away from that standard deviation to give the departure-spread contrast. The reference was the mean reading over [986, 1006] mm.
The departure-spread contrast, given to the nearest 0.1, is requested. -1.3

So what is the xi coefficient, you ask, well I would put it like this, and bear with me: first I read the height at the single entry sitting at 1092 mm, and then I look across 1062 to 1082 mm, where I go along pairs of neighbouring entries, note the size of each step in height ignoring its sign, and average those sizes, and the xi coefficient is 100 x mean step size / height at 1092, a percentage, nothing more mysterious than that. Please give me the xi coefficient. 3.0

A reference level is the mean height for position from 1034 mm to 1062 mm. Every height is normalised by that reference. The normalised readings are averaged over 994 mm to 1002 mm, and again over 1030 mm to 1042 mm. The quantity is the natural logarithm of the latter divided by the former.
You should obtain -0.09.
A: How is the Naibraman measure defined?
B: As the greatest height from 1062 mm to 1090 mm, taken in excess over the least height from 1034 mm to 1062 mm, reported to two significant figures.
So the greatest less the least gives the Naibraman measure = 0.80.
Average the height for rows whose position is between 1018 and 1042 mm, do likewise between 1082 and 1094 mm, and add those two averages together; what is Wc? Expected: 15.97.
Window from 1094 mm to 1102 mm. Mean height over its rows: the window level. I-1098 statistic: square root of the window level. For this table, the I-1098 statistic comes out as 2.62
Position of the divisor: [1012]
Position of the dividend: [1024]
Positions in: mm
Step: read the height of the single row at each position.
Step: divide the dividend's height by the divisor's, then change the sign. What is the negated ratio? -0.98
